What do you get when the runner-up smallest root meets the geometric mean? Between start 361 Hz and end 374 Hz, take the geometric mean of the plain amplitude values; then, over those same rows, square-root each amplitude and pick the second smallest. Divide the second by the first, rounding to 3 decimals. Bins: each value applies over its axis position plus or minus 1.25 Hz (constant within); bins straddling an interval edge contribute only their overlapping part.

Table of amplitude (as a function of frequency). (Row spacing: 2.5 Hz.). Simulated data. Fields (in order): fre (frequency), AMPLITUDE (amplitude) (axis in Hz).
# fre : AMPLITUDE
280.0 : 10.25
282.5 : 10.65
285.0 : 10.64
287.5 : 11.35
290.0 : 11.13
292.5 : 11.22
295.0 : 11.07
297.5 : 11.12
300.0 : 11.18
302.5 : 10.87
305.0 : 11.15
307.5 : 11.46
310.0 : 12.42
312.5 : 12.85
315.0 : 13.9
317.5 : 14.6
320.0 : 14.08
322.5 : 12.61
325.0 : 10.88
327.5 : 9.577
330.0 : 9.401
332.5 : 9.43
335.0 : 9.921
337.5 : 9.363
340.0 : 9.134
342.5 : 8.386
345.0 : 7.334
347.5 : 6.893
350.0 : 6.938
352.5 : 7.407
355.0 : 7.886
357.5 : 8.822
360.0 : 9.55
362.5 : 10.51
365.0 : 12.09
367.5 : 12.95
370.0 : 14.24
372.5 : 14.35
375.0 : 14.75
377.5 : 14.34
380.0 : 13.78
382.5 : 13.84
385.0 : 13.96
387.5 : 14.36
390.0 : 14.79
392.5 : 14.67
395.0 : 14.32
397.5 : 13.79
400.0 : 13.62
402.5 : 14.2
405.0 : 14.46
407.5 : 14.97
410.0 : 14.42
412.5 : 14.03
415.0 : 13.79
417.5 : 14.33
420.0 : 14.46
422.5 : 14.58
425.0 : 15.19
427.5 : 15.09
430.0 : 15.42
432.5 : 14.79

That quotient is 0.273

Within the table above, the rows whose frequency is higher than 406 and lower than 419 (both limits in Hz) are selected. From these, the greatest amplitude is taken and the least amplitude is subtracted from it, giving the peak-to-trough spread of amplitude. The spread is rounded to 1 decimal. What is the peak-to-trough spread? 1.2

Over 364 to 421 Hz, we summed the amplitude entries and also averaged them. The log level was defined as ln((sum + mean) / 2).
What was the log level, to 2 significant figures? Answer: 5.1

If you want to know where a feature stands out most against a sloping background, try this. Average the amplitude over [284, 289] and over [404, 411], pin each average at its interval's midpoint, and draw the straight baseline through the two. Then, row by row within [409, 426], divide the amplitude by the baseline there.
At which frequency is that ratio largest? 425.0 Hz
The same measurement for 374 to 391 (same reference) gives 375.0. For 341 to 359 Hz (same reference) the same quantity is 357.5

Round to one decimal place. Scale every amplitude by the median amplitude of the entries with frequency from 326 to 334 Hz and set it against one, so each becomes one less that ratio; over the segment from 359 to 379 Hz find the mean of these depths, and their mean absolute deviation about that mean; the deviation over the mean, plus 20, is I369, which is 19.5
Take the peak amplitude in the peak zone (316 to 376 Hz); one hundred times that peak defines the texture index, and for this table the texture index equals 1475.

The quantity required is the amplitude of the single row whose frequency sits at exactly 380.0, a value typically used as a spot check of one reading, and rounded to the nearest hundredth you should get 13.78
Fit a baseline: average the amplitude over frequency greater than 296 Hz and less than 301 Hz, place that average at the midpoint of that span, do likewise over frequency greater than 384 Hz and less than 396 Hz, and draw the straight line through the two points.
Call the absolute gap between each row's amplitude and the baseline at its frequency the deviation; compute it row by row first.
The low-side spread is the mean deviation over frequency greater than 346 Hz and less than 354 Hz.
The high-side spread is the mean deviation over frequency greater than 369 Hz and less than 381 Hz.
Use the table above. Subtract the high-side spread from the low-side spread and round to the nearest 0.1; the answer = 5.4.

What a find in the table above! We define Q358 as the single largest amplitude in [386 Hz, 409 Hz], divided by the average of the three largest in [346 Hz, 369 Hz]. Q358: 1.26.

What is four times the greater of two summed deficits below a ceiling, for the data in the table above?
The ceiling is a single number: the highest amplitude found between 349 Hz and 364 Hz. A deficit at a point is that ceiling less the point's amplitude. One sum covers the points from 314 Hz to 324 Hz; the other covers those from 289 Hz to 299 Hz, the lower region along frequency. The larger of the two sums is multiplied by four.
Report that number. -10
